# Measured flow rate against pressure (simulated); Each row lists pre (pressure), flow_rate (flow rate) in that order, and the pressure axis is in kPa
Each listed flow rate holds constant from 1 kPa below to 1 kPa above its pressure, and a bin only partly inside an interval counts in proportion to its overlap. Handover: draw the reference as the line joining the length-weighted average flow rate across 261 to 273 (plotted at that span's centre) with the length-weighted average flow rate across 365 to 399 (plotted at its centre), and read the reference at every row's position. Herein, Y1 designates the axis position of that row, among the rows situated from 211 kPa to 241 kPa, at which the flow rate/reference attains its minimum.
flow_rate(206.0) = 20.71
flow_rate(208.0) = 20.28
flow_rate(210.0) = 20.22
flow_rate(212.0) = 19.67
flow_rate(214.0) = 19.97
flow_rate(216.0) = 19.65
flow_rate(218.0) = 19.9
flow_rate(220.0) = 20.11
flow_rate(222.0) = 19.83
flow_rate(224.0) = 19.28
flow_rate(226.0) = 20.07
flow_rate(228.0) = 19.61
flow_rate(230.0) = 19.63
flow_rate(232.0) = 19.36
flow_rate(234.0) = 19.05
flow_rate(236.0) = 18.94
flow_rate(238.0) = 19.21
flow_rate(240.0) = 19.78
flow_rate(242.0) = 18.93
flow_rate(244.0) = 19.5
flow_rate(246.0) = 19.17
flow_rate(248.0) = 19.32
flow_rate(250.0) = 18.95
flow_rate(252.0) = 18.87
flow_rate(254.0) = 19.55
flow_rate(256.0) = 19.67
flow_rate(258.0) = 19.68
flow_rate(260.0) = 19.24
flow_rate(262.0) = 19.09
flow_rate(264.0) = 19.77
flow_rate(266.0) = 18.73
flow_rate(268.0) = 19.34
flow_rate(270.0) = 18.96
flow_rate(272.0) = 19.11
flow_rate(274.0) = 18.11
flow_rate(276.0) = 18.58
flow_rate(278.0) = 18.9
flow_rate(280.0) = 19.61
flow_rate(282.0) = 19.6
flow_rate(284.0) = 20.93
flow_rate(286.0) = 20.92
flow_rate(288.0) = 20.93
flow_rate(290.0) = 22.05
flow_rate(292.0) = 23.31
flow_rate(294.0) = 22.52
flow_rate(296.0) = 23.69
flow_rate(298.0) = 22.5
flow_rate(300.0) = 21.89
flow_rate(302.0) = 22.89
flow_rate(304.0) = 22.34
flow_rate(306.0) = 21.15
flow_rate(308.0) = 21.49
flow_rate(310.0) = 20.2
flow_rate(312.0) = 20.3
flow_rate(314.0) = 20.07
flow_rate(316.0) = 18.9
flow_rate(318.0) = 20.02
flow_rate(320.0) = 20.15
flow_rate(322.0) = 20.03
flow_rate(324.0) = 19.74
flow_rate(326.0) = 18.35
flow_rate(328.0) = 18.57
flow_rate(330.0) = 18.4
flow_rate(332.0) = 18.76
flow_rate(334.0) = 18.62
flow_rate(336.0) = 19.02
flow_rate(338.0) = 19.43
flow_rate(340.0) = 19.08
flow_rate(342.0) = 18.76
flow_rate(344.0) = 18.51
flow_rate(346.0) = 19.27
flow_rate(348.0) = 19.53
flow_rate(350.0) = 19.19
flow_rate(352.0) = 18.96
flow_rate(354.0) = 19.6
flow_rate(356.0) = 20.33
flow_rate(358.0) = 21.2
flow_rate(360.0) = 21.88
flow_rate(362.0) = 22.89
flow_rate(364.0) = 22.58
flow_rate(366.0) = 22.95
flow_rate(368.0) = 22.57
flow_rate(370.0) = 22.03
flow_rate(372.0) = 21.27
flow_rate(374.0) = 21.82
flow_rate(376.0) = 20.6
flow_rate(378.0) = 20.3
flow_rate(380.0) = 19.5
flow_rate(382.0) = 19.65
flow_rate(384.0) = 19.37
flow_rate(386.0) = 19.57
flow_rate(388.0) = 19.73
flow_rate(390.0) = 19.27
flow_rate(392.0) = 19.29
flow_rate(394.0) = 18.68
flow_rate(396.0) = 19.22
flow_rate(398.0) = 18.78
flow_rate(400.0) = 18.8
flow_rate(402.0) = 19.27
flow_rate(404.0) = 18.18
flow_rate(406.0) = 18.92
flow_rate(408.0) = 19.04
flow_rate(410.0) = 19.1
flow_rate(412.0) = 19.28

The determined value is 236.0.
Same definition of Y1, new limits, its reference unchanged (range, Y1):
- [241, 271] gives 266.0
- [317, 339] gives 326.0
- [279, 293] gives 282.0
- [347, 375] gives 352.0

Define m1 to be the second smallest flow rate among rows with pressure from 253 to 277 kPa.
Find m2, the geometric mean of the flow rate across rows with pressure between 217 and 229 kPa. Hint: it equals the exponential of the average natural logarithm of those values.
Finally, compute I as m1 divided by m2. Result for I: 0.938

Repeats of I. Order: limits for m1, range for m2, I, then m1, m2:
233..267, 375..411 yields 0.978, 18.87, 19.3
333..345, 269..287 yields 0.960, 18.62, 19.4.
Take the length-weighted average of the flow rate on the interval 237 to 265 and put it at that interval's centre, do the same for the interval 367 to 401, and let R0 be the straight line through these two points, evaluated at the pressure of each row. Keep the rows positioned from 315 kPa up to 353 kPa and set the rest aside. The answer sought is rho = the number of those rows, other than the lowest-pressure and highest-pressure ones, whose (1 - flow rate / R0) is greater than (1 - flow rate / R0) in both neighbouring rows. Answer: 4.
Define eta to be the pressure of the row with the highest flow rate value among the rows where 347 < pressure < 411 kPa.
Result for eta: 366.0 kPa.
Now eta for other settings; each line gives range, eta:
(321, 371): 366.0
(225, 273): 226.0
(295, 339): 296.0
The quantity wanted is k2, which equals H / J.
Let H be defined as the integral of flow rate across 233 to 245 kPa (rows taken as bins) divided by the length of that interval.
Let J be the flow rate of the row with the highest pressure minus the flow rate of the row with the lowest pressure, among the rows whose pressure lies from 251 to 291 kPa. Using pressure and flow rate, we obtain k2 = 6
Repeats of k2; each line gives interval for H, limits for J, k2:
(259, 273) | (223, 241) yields 38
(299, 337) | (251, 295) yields 5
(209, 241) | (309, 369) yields 8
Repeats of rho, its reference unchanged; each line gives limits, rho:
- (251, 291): 6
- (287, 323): 5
